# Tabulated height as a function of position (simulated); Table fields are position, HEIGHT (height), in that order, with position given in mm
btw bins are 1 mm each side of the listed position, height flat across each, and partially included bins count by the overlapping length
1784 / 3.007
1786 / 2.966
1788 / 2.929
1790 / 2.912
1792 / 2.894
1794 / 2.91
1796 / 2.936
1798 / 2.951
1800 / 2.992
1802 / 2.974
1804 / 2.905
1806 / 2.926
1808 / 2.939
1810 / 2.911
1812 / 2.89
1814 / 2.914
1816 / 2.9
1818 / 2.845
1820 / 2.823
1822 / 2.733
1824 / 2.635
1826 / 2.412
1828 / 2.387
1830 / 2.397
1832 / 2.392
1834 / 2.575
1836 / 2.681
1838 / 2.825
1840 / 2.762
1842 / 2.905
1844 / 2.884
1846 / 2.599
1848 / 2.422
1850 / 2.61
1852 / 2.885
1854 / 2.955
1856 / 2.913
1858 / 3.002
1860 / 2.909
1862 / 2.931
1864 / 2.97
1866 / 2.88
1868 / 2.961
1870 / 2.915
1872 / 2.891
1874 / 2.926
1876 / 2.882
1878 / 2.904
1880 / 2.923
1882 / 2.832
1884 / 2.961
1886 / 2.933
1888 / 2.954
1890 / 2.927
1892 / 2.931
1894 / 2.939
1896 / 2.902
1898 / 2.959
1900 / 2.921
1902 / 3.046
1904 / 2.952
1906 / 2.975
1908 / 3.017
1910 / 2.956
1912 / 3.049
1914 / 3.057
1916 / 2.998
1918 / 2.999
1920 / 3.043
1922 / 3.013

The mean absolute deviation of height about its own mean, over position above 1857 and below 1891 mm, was 0.030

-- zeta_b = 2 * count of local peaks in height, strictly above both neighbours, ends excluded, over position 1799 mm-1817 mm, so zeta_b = 4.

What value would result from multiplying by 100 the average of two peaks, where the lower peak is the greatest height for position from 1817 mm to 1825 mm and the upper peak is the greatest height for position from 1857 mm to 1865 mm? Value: 292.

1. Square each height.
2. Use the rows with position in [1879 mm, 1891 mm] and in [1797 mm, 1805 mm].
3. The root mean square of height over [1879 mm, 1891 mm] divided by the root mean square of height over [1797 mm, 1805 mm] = 0.99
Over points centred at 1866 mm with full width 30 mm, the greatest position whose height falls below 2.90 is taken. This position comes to 1876 mm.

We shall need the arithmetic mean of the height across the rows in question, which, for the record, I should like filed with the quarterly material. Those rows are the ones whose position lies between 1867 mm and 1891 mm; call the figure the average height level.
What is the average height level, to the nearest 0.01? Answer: 2.92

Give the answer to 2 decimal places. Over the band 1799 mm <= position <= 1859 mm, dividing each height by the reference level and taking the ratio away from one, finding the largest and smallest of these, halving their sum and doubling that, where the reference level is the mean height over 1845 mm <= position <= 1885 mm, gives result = 0.12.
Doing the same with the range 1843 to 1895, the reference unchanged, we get 0.11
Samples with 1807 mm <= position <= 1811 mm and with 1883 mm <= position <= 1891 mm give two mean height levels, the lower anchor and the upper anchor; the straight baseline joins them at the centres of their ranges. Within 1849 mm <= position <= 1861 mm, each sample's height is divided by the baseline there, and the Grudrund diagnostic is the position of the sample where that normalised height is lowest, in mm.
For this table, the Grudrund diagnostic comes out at 1850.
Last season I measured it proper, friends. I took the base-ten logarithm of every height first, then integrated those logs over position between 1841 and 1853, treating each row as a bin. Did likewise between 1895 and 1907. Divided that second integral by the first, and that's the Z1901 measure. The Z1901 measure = 1.09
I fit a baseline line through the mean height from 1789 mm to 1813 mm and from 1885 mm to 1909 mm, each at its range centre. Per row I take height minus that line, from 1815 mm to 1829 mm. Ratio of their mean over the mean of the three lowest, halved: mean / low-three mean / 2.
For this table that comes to 0.28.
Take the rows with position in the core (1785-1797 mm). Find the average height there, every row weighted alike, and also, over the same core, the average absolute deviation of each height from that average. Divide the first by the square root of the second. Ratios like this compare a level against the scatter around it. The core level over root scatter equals 21.1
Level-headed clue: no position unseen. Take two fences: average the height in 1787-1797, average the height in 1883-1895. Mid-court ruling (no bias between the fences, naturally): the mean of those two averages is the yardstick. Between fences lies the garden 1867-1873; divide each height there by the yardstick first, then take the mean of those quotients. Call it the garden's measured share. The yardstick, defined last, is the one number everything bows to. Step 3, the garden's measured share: 1.00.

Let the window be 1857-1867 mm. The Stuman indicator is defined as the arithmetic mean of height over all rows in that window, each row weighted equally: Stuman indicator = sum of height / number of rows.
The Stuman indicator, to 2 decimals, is 2.94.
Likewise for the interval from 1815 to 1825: 2.79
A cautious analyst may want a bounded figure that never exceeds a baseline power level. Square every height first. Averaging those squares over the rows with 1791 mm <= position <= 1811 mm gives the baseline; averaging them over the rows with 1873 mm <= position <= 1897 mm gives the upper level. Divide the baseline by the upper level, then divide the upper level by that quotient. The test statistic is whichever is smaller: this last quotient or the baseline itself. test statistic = 8.4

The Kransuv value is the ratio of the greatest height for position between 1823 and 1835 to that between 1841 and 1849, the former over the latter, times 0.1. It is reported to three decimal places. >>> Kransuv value 0.091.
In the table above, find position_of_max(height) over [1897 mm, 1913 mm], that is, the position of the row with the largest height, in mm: 1912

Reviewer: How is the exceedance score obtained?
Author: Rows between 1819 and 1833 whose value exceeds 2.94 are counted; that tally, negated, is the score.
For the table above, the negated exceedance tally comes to 0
